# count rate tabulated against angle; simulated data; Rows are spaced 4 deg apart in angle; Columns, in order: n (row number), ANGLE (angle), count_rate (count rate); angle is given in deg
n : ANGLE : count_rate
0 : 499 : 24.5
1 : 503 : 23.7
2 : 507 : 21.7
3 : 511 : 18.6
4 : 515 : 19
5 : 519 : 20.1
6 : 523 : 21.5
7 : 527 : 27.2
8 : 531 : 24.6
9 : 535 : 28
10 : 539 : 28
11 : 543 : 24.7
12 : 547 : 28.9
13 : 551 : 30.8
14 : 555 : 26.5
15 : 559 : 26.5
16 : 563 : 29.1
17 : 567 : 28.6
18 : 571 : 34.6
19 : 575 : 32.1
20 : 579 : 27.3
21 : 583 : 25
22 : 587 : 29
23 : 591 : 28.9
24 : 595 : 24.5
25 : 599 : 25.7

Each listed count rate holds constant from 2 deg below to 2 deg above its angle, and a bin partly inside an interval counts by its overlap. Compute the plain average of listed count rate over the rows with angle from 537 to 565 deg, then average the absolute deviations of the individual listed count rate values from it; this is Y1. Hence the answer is 1.62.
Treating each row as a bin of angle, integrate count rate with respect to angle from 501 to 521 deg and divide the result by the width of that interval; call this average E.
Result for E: 21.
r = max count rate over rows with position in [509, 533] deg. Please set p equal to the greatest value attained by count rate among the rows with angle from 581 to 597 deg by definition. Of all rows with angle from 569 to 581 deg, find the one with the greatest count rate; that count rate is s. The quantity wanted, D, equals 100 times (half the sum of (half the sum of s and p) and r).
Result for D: 2950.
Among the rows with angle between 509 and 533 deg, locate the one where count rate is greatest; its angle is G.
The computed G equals 527 deg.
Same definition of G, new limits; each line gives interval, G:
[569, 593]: 571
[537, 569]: 551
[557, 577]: 571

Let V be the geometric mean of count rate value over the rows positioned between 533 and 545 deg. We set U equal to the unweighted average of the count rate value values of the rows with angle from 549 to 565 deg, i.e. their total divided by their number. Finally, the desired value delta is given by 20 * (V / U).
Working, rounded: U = 28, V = 26.9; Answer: 19.0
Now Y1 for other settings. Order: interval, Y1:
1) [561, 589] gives 2.27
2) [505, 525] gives 1.14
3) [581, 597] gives 2.10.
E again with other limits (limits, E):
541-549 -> 27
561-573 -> 31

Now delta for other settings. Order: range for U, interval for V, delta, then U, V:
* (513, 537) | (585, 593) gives 24.7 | 23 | 28.9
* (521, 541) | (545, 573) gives 22.6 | 26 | 29.2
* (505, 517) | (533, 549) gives 27.7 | 20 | 27.4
